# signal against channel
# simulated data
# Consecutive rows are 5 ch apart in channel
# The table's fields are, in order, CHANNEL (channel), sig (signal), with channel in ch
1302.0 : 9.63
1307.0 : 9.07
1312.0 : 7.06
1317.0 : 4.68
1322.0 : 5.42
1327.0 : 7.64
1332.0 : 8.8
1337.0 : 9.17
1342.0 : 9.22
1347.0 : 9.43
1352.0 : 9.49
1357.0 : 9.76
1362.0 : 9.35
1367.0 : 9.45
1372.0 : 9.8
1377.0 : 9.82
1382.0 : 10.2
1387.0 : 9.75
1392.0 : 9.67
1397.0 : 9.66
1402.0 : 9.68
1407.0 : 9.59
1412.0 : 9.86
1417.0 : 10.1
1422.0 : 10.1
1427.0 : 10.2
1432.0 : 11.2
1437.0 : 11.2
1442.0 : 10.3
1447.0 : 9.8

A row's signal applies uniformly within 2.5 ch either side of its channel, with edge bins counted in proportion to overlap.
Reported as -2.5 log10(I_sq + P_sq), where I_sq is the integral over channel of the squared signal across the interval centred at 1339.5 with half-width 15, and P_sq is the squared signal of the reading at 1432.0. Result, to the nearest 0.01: -8.51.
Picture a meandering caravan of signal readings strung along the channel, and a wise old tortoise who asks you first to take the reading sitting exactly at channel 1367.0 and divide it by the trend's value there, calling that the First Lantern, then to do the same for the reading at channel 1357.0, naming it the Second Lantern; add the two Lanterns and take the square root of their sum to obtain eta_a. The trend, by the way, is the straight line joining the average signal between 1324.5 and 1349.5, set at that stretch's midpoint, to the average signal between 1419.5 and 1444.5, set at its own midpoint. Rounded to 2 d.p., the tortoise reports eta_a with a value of 1.44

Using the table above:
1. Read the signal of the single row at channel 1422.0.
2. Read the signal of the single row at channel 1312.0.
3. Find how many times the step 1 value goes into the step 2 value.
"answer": 0.70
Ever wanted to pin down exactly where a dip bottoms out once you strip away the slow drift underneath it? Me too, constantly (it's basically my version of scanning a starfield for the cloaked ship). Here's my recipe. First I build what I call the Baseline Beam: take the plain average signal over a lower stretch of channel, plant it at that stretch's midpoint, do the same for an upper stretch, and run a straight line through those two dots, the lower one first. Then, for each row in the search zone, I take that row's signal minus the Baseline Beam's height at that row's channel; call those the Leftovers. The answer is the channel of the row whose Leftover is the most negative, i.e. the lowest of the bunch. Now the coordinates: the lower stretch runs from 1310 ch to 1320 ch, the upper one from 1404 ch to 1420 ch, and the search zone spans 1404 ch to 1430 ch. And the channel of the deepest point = 1427.0 ch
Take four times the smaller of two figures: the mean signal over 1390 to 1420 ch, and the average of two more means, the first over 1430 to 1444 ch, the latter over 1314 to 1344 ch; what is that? 37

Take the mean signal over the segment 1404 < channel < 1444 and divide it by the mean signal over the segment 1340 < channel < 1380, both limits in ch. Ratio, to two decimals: 1.08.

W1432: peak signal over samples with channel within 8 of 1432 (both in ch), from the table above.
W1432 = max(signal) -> 11.2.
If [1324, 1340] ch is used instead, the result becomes 9.17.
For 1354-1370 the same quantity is 9.76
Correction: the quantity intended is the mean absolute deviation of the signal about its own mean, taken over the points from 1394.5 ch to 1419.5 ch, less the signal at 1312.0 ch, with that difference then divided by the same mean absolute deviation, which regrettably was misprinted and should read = -43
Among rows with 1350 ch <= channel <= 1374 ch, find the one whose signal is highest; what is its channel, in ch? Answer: 1372.0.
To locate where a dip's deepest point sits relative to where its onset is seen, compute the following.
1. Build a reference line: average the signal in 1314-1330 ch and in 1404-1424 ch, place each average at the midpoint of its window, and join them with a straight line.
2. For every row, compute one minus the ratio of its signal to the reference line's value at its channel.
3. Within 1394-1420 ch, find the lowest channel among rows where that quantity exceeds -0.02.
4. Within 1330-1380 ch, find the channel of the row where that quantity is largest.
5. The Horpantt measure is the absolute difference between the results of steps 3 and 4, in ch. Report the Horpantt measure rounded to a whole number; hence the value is 30 ch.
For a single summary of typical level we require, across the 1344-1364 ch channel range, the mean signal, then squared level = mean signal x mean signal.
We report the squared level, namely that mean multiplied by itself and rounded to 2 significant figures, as 90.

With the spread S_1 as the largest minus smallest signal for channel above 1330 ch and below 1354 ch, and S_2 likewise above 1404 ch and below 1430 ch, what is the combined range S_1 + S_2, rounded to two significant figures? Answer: 1.3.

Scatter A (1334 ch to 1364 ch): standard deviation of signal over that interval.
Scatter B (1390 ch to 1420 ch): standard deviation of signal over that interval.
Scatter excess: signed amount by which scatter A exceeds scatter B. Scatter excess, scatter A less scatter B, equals 0.02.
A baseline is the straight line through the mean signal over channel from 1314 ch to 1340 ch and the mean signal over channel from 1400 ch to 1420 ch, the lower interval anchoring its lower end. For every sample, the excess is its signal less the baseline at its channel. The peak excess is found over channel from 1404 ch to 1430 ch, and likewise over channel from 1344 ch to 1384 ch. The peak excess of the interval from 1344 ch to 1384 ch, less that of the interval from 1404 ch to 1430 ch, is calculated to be 1.6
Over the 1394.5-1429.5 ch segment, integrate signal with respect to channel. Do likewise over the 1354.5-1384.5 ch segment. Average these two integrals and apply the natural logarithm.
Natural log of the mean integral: 5.8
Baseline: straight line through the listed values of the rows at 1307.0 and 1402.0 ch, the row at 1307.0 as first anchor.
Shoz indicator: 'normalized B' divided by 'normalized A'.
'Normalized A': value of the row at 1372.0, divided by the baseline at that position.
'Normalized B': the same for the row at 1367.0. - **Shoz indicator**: 0.968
